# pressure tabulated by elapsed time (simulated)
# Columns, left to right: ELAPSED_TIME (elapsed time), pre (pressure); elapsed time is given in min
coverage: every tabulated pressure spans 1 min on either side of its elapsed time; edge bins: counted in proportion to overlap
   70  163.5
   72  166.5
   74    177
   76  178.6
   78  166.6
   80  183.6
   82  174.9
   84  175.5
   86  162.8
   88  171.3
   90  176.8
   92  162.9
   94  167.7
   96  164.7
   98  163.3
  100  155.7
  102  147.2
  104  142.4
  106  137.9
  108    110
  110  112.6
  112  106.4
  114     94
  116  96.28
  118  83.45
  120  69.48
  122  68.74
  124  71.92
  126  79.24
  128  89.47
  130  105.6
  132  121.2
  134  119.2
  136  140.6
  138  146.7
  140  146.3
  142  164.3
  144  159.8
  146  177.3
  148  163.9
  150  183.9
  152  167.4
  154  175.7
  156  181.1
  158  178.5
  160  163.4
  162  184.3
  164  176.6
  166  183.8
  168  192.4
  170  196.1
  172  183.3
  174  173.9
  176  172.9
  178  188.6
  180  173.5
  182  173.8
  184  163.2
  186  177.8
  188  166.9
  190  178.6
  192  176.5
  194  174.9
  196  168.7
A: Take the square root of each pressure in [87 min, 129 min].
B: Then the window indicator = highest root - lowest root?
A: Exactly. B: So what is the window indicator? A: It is 5.0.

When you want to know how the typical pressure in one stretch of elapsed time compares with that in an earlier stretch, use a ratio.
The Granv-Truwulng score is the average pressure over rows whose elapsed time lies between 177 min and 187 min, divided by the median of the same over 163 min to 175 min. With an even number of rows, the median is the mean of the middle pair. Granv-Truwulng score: 1.0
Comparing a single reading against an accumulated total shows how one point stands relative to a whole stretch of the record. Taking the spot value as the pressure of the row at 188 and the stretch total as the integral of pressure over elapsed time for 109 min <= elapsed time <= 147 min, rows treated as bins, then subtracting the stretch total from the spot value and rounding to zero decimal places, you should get -4138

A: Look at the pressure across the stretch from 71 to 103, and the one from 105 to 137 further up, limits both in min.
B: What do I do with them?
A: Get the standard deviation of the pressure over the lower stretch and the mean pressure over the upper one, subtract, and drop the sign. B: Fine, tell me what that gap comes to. 91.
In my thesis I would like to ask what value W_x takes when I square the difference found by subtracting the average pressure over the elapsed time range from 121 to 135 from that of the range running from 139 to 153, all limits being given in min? 5257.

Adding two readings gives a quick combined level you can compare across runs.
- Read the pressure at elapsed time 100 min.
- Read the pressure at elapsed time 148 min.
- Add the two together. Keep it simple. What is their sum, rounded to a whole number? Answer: 320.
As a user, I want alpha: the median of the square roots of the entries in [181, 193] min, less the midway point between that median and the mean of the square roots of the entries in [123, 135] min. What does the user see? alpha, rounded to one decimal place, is 1.7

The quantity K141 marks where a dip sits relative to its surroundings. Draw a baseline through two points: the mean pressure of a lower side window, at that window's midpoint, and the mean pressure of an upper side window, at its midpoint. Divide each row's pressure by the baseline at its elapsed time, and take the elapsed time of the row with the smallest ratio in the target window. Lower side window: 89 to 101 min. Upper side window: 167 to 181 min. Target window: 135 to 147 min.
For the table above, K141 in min 136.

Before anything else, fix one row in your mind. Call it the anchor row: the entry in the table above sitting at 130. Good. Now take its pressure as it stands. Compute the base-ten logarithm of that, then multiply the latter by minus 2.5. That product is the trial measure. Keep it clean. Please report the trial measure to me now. -5.06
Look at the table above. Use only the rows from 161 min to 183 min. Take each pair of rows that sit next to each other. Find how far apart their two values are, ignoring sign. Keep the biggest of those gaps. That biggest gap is 16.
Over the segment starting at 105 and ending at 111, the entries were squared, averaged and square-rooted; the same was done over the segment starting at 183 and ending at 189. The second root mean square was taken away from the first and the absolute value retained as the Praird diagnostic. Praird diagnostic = 49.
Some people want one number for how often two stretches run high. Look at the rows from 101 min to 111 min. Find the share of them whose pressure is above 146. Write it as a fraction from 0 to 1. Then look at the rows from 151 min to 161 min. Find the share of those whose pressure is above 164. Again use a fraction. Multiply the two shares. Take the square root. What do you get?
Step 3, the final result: 0.4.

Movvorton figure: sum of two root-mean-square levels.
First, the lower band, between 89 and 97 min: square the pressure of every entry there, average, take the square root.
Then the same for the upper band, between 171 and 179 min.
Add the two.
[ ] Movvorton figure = 348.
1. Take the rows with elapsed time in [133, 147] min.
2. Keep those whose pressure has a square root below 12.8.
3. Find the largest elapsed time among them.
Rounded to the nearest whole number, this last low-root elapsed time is 144 min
